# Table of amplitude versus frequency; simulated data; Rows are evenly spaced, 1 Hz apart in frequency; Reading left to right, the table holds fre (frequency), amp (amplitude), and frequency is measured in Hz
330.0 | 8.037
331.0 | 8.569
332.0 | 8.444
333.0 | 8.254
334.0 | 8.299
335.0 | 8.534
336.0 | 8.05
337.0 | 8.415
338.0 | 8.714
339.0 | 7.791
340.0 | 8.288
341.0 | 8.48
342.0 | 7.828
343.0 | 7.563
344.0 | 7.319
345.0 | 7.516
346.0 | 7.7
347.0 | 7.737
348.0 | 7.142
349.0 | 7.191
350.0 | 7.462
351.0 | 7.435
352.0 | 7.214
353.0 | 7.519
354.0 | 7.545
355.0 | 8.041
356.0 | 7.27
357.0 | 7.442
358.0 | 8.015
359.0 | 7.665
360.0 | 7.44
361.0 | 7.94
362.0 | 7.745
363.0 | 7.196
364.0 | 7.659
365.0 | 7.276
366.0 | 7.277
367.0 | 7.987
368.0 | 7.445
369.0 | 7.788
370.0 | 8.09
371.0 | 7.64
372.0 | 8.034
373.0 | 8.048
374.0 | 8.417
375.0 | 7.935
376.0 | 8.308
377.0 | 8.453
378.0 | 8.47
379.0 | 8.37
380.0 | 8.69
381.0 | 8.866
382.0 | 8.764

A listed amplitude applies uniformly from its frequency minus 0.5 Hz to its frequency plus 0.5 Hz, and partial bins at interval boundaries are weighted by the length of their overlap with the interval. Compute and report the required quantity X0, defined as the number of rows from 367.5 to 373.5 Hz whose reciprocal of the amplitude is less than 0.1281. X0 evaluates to 3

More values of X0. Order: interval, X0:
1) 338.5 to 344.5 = 3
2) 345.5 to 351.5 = 0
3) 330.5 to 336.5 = 6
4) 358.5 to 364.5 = 1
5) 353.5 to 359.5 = 2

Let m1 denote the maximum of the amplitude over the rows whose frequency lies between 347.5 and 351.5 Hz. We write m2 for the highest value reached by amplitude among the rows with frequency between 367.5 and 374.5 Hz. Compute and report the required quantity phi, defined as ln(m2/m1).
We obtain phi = 0.12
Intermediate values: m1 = 7.462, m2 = 8.417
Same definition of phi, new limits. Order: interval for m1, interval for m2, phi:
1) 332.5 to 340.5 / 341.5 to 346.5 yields -0.11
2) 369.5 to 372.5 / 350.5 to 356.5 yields -0.01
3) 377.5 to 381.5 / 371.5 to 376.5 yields -0.05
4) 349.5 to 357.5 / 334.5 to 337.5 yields 0.06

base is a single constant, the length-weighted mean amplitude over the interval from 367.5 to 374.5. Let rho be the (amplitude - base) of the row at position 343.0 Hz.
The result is -0.4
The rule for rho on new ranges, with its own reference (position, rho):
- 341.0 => 0.6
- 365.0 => -0.6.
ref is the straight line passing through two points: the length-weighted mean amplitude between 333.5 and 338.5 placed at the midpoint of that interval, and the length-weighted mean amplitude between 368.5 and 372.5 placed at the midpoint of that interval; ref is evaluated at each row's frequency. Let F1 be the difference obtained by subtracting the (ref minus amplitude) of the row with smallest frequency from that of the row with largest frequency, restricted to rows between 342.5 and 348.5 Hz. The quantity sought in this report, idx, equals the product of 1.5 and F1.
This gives 0.5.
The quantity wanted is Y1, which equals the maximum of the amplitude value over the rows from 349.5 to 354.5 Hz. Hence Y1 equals 7.545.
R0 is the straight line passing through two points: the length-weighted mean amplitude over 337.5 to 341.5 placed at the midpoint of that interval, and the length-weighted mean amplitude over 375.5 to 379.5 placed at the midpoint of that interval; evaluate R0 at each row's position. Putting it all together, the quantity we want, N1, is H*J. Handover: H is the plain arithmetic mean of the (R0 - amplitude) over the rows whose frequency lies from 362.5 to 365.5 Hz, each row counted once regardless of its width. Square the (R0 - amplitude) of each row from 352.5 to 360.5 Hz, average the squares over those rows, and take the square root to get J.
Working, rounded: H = 1.0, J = 0.8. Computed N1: 0.78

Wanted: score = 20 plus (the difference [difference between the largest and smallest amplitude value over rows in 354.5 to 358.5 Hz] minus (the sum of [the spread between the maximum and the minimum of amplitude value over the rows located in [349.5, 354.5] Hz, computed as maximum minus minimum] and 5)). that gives 15.44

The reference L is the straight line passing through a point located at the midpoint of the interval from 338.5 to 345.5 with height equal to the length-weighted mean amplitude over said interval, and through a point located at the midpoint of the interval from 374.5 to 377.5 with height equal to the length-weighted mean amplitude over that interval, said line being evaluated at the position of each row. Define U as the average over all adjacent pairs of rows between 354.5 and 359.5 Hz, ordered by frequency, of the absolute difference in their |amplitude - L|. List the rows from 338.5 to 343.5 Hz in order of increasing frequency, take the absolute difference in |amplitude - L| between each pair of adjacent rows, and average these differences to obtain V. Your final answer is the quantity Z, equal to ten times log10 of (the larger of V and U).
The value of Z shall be -3.60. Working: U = 0.44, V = 0.40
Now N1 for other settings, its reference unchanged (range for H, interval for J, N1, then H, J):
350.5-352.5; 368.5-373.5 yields 0.51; 1.0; 0.5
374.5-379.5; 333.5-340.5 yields 0.03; 0.1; 0.3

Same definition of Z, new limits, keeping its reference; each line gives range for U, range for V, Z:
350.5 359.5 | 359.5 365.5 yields -3.76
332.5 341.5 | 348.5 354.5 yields -4.27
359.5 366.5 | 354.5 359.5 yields -3.60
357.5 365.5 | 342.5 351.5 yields -4.14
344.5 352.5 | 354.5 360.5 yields -4.01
